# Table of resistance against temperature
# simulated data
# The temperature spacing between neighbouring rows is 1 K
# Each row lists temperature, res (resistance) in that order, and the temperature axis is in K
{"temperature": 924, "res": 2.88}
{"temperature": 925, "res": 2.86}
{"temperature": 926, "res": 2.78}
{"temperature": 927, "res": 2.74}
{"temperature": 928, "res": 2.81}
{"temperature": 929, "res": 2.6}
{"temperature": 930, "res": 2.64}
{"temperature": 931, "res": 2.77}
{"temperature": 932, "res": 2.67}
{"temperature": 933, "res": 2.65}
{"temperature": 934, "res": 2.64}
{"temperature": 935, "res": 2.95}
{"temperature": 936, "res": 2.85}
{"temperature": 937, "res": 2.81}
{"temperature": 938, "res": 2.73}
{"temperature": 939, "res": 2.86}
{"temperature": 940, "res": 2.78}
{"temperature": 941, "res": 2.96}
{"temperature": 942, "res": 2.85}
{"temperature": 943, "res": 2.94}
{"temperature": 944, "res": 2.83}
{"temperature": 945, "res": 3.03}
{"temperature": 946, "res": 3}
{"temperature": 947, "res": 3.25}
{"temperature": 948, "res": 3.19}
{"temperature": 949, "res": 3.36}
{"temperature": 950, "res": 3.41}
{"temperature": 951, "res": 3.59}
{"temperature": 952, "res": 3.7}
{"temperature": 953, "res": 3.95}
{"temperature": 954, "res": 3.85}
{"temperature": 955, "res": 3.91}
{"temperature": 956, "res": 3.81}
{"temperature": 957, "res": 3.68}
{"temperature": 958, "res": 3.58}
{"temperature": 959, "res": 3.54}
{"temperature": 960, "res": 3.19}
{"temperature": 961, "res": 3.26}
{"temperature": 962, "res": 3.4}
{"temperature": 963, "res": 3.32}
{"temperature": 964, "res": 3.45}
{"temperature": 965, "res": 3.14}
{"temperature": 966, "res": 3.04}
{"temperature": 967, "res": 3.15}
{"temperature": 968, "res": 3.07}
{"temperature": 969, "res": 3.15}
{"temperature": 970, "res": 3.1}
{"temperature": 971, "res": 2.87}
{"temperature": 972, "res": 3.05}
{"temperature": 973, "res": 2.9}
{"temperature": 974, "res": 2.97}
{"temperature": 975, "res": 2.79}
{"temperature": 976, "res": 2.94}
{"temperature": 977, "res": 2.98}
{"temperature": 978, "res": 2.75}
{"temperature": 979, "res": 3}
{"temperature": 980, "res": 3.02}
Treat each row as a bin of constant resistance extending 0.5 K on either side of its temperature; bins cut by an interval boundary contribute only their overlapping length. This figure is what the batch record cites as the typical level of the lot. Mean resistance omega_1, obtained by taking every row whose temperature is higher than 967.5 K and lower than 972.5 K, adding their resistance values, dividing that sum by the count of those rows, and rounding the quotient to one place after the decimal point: 3.0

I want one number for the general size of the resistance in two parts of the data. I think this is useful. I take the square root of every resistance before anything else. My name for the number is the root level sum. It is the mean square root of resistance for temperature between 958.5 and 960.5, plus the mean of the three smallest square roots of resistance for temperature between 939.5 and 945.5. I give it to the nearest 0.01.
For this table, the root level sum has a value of 3.51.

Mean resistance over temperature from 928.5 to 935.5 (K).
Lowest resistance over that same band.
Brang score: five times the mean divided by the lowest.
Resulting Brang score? 5.20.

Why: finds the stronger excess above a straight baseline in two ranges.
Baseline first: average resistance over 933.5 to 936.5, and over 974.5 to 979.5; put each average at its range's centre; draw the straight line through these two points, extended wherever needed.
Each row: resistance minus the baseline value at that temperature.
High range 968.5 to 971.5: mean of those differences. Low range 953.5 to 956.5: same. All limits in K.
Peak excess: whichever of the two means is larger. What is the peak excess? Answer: 1.0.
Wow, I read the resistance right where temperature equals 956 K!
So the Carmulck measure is 3.81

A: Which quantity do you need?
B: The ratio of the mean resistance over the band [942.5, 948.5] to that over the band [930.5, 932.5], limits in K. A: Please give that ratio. 1.12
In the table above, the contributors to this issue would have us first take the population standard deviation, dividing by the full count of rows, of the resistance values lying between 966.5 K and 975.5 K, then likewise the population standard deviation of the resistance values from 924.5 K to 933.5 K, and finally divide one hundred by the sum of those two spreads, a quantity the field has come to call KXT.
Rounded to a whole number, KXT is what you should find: 487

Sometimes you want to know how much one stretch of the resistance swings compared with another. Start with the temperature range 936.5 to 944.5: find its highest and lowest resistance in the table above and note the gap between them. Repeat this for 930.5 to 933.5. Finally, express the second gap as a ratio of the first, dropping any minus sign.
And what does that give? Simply 0.5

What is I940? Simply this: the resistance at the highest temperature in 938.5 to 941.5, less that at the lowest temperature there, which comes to 0.10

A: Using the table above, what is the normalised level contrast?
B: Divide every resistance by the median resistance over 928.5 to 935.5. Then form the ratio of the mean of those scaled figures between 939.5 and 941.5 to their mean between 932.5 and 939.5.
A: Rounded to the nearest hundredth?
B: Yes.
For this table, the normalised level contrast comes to 1.03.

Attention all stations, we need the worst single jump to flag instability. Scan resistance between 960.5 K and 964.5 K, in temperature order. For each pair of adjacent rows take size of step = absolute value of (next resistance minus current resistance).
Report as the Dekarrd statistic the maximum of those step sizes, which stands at 0.14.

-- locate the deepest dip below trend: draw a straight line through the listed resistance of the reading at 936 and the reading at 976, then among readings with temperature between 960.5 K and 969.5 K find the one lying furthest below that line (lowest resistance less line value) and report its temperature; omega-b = 966 K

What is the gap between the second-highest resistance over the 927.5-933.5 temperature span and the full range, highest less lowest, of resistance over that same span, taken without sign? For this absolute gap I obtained 2.6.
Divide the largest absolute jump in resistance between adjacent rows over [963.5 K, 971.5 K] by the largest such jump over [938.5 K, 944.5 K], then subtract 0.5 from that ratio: 1.2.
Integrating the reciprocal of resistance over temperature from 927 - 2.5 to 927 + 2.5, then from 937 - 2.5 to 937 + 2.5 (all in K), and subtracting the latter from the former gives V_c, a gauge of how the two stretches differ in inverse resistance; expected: 0.05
